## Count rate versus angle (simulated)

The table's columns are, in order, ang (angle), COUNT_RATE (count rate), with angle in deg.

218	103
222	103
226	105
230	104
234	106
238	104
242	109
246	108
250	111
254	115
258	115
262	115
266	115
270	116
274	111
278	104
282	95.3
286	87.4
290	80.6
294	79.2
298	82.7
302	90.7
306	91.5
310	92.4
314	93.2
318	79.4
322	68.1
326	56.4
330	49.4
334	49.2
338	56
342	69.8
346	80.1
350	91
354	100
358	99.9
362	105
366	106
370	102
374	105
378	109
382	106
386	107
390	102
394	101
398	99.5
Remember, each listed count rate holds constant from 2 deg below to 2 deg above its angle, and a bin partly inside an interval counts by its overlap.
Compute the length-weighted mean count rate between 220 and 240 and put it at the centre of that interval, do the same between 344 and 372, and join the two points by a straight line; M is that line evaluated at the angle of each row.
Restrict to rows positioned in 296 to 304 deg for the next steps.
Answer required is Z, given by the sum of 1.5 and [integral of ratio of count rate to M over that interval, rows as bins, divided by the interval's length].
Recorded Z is 2.36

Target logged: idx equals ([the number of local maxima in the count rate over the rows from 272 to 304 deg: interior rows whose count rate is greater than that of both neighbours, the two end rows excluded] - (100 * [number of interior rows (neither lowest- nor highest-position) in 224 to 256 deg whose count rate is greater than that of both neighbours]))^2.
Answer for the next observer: 40000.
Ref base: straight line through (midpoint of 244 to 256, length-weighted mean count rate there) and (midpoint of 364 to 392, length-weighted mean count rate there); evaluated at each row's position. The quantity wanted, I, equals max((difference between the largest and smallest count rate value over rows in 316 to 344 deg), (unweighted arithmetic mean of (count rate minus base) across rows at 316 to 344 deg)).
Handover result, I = 30.2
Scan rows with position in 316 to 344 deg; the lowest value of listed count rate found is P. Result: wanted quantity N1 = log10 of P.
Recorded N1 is 1.69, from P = 49.2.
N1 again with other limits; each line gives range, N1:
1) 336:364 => 1.75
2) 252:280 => 2.02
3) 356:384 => 2.00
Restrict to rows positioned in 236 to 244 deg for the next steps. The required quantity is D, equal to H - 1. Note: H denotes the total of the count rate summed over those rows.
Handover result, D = 212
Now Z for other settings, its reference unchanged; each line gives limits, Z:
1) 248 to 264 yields 2.61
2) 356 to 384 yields 2.58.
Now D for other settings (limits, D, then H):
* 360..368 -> 210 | 211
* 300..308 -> 181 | 182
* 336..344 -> 125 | 126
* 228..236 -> 209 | 210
